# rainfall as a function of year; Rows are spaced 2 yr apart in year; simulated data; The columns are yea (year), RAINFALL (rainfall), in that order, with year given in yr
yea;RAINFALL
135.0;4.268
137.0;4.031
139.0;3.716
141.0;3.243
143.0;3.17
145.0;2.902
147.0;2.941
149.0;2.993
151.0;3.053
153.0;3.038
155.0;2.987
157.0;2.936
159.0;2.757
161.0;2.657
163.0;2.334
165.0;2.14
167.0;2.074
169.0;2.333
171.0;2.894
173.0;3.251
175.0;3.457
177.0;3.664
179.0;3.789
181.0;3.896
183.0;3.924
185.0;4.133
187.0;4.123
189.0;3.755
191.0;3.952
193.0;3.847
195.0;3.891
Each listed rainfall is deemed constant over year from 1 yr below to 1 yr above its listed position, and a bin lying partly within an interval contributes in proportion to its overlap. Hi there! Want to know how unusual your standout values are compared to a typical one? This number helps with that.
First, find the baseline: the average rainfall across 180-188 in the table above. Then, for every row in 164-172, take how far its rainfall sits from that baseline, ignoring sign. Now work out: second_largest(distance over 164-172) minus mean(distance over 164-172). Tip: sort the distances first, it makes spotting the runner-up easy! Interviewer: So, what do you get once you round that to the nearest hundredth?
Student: 0.22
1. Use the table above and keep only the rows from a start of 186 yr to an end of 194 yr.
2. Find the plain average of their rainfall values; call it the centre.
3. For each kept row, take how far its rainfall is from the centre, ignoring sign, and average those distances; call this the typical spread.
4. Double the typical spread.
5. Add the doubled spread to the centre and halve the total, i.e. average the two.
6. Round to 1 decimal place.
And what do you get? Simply 2.1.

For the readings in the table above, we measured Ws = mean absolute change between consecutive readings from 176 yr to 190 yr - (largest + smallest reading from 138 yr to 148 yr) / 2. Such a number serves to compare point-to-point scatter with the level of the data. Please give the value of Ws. -3.17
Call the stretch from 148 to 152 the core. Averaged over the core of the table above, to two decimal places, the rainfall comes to 3.02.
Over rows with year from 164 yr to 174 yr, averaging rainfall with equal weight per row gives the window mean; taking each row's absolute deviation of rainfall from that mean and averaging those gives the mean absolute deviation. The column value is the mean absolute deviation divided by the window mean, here 0.168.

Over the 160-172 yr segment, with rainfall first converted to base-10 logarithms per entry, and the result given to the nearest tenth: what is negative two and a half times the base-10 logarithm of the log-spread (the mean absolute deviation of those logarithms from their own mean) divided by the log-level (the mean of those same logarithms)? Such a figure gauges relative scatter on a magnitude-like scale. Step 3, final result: 2.4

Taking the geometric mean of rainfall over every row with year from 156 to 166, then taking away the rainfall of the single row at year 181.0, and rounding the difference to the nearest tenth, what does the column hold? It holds -1.3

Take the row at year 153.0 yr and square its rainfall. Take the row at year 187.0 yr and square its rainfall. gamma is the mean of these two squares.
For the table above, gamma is 13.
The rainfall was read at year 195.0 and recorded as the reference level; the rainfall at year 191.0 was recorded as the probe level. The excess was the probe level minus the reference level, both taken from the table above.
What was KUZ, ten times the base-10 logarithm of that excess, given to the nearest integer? -12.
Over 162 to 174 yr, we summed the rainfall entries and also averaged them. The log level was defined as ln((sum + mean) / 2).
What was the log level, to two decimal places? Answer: 2.17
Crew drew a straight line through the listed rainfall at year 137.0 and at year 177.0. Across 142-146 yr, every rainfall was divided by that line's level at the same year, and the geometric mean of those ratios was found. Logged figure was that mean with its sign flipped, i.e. -0.765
